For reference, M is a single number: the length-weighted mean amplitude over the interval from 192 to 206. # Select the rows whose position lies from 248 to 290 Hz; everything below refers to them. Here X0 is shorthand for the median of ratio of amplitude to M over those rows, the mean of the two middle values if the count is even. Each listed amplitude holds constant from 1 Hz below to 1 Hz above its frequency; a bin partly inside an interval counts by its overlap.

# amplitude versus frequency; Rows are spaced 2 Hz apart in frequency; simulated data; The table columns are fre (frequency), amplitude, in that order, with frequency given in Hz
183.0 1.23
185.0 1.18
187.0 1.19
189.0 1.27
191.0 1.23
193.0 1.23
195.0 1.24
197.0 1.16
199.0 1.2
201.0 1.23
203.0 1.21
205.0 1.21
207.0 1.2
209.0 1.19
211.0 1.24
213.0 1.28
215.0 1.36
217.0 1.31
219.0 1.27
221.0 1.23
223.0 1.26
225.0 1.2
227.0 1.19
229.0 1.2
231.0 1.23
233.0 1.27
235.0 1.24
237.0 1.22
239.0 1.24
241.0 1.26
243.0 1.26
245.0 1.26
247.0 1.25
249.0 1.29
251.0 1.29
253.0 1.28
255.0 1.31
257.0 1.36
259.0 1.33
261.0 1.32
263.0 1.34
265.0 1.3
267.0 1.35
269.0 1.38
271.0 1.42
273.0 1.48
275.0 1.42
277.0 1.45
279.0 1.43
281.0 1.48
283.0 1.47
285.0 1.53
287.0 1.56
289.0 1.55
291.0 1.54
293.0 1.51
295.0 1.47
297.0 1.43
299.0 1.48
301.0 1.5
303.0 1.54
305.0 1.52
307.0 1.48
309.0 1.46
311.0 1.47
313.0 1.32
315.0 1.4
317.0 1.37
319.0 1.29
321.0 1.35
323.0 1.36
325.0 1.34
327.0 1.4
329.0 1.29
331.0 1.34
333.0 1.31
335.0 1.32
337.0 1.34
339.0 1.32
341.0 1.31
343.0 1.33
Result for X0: 1.14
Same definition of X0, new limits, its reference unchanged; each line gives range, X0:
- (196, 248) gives 1.02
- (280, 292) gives 1.27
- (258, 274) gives 1.11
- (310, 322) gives 1.12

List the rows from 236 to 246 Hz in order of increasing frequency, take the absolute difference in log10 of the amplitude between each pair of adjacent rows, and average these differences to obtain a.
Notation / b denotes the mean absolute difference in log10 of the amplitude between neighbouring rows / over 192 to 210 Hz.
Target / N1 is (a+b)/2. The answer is 0.0063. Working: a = 0.0035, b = 0.009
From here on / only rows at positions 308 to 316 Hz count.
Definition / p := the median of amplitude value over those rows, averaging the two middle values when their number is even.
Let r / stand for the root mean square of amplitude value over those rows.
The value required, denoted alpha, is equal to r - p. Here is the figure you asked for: -0.016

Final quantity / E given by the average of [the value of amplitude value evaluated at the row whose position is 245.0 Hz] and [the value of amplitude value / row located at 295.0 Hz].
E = 1.365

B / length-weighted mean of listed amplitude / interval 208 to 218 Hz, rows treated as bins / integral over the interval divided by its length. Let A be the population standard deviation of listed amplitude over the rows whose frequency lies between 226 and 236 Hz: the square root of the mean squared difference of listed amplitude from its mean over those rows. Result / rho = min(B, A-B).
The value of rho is -1.25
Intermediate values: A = 0.029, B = 1.28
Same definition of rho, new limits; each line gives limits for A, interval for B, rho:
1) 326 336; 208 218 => -1.24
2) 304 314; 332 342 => -1.25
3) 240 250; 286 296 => -1.51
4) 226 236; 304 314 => -1.42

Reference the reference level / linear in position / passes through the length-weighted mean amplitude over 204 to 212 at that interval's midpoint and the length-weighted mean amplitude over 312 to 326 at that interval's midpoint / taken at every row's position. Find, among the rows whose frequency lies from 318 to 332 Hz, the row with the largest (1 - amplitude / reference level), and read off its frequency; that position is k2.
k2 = 329.0 Hz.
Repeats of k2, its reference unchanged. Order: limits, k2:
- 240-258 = 247.0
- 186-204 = 197.0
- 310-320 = 319.0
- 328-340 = 329.0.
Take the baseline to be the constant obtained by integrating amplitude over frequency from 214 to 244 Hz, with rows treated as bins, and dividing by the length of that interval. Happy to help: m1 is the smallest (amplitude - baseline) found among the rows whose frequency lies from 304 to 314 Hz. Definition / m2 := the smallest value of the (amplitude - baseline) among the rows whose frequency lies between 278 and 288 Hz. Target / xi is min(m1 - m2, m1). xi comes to -0.11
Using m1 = 0.07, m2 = 0.18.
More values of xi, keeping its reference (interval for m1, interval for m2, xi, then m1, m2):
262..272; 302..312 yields -0.16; 0.05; 0.21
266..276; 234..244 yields 0.10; 0.10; -0.03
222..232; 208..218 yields -0.06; -0.06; -0.06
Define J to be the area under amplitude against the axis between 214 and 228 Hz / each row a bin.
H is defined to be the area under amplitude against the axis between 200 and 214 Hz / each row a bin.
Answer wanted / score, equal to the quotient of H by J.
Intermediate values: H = 17.1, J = 17.6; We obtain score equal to 0.971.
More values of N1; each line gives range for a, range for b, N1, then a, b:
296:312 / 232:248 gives 0.0067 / 0.0083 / 0.005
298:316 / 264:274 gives 0.0143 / 0.0145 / 0.014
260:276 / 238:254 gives 0.0087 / 0.0134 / 0.004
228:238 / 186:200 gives 0.0127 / 0.0105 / 0.015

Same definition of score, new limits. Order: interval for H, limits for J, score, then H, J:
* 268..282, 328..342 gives 1.090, 20.1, 18.5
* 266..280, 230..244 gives 1.139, 19.9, 17.4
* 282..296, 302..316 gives 1.043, 21.3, 20.4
